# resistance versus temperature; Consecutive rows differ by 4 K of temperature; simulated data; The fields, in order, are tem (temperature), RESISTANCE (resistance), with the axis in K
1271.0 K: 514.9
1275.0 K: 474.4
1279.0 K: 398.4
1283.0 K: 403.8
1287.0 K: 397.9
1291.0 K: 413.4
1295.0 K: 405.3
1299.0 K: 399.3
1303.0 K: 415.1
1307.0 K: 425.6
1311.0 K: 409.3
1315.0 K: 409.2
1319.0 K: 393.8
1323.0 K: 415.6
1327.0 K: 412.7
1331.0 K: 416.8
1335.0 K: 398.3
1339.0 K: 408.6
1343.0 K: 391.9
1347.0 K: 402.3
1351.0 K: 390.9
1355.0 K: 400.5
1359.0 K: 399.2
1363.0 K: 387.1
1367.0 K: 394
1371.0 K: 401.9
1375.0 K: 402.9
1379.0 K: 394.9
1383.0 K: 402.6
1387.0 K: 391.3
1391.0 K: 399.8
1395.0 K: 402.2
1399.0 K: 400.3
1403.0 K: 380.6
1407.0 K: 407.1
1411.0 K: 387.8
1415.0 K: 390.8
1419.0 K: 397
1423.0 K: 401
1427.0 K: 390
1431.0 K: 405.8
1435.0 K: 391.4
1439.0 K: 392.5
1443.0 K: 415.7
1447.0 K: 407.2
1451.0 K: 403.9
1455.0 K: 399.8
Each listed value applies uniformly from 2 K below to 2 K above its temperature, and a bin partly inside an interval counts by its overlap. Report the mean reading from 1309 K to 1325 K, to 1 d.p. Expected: 407.0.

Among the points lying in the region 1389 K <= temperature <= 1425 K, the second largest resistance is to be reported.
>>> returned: 402.2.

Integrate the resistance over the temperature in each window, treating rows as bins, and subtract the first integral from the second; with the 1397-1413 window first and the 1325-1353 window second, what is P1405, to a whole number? 4983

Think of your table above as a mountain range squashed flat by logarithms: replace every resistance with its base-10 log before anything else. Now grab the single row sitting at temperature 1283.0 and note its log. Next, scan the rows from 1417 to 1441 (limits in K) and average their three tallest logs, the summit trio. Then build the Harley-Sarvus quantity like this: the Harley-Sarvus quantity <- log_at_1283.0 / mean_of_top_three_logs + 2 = 3.00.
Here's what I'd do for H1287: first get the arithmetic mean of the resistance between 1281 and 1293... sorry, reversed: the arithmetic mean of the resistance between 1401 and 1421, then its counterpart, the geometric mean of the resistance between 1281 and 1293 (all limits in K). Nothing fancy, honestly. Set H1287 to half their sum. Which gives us 399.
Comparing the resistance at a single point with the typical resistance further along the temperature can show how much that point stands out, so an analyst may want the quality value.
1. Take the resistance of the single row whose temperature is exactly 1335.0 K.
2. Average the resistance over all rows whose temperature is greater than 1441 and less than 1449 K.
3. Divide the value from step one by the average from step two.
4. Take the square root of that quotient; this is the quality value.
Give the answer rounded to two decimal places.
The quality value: 0.98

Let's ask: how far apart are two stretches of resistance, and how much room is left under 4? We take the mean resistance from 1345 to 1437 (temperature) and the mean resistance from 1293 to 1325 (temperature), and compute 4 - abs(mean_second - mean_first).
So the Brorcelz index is -9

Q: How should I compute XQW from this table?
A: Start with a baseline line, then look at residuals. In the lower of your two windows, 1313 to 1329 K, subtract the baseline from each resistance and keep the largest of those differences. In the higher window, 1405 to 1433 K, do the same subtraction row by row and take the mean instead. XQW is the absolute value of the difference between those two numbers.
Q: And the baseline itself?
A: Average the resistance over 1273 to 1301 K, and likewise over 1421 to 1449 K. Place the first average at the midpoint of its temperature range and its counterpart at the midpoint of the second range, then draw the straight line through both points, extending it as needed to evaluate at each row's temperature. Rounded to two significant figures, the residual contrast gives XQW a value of 10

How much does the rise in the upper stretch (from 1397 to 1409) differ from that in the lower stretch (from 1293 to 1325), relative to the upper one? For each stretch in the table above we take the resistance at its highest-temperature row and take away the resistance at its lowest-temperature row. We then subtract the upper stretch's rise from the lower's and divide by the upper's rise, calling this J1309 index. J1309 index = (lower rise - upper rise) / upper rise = 1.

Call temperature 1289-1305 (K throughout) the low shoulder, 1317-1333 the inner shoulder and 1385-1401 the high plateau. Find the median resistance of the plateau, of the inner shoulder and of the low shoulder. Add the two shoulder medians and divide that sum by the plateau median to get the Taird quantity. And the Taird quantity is 2.06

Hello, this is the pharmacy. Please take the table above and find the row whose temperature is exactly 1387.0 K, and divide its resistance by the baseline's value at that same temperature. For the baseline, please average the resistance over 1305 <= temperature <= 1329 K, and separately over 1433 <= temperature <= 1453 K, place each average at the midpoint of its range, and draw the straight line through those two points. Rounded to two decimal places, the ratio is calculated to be 0.96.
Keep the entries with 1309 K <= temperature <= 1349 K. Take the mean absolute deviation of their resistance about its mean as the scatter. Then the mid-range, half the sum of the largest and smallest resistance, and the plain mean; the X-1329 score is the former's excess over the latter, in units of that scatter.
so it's -0.20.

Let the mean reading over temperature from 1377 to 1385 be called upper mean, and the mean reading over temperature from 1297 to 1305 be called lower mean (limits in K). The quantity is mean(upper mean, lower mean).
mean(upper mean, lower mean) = 403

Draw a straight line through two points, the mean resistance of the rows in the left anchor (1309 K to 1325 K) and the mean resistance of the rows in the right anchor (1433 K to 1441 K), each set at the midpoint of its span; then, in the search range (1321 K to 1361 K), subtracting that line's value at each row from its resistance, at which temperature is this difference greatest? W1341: 1331.0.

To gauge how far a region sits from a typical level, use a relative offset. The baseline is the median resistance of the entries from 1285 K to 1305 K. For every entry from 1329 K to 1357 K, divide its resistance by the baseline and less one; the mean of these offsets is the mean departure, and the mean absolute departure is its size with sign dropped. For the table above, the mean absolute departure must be 0.010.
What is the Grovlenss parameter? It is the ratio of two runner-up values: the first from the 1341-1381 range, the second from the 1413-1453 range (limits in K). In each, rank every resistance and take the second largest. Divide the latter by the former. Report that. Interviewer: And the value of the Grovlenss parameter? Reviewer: 1.012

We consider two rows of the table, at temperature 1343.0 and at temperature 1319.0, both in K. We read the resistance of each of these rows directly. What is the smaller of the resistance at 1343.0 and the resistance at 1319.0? 392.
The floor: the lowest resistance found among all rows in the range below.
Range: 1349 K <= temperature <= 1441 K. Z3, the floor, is 380.6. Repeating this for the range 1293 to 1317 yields 399.3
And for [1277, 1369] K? 387.1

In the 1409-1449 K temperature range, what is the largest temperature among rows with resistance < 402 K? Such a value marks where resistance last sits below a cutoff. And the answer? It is 1439.0 K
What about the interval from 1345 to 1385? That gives 1379.0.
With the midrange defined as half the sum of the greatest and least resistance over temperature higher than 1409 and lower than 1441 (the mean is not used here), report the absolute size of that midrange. 397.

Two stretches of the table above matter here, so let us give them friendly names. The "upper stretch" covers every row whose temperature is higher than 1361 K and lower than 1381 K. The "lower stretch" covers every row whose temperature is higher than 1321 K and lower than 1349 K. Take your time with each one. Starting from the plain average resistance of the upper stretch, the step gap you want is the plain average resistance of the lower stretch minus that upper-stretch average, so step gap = 10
